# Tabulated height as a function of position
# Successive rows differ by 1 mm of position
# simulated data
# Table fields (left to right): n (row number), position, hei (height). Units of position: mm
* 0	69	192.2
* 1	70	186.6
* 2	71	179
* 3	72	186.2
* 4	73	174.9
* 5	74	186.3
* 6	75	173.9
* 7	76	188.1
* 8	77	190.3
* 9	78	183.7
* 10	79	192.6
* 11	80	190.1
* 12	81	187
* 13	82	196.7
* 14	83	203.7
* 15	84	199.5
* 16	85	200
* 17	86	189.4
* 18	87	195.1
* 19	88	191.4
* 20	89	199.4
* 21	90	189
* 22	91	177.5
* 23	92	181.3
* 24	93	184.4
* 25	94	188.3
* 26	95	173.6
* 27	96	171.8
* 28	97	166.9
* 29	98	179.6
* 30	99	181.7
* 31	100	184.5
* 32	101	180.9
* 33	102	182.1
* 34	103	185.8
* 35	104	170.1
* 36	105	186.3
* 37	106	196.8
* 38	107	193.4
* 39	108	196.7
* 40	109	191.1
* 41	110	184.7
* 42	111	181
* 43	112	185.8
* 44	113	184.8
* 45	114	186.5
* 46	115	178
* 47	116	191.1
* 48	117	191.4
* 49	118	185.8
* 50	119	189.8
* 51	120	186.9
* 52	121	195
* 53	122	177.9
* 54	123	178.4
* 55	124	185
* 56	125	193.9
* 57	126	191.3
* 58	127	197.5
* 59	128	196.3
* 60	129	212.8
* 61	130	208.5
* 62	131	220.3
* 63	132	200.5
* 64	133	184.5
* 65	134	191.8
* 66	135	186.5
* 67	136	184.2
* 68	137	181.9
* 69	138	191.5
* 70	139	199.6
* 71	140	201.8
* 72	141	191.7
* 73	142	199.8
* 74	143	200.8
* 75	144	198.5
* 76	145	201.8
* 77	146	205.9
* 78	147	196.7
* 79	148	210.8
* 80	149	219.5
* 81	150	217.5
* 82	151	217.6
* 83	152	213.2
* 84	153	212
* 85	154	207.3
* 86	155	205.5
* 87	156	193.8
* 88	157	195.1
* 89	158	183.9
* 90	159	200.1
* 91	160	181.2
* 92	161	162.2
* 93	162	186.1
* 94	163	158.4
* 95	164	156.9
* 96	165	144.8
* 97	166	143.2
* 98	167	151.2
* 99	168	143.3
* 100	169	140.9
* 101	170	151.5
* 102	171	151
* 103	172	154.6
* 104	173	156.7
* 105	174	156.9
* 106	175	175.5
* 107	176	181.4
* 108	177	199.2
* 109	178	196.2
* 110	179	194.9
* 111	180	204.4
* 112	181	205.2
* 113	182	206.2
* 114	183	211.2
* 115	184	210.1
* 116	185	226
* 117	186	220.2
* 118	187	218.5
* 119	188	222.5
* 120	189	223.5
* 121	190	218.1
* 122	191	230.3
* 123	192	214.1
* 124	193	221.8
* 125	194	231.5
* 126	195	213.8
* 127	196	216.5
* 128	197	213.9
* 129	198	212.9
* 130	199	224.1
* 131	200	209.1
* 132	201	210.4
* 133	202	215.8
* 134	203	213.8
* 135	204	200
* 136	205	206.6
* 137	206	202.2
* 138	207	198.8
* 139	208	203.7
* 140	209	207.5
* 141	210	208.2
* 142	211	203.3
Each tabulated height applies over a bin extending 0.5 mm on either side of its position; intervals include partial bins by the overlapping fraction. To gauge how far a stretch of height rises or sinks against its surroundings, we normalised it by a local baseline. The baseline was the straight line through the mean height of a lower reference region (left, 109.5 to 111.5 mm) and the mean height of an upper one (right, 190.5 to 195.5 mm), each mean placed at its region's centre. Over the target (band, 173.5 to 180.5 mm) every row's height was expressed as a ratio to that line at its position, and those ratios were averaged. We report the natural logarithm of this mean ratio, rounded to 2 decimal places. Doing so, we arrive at -0.14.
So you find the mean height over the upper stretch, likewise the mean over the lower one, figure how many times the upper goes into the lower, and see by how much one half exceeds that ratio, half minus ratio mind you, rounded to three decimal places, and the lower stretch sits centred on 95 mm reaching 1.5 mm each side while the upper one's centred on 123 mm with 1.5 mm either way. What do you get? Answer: -0.486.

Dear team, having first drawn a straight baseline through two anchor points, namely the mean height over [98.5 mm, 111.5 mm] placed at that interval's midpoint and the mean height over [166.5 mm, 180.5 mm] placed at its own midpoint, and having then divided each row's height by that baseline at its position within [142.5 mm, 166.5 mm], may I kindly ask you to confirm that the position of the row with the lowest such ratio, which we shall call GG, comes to 166 mm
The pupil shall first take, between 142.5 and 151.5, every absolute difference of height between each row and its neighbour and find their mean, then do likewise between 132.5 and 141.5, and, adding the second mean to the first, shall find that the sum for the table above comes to 11.4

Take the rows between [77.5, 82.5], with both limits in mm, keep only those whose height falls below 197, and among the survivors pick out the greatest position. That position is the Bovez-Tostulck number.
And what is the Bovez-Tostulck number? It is 82 mm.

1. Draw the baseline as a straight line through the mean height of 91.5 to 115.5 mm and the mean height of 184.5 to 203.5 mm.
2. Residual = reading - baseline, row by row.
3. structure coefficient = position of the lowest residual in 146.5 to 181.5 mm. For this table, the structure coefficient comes 169 mm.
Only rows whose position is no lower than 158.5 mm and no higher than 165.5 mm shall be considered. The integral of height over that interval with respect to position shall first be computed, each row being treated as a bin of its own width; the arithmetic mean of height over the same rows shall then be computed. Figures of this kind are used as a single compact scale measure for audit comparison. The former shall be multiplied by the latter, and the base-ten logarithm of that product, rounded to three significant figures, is 5.31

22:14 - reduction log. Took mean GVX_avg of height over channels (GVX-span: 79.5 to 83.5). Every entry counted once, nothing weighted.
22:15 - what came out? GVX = 194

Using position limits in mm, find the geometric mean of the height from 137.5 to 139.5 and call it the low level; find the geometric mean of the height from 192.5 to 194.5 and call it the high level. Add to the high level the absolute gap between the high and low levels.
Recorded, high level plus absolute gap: 258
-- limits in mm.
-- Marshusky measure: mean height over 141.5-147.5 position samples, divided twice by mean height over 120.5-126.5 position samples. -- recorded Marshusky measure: 0.0057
